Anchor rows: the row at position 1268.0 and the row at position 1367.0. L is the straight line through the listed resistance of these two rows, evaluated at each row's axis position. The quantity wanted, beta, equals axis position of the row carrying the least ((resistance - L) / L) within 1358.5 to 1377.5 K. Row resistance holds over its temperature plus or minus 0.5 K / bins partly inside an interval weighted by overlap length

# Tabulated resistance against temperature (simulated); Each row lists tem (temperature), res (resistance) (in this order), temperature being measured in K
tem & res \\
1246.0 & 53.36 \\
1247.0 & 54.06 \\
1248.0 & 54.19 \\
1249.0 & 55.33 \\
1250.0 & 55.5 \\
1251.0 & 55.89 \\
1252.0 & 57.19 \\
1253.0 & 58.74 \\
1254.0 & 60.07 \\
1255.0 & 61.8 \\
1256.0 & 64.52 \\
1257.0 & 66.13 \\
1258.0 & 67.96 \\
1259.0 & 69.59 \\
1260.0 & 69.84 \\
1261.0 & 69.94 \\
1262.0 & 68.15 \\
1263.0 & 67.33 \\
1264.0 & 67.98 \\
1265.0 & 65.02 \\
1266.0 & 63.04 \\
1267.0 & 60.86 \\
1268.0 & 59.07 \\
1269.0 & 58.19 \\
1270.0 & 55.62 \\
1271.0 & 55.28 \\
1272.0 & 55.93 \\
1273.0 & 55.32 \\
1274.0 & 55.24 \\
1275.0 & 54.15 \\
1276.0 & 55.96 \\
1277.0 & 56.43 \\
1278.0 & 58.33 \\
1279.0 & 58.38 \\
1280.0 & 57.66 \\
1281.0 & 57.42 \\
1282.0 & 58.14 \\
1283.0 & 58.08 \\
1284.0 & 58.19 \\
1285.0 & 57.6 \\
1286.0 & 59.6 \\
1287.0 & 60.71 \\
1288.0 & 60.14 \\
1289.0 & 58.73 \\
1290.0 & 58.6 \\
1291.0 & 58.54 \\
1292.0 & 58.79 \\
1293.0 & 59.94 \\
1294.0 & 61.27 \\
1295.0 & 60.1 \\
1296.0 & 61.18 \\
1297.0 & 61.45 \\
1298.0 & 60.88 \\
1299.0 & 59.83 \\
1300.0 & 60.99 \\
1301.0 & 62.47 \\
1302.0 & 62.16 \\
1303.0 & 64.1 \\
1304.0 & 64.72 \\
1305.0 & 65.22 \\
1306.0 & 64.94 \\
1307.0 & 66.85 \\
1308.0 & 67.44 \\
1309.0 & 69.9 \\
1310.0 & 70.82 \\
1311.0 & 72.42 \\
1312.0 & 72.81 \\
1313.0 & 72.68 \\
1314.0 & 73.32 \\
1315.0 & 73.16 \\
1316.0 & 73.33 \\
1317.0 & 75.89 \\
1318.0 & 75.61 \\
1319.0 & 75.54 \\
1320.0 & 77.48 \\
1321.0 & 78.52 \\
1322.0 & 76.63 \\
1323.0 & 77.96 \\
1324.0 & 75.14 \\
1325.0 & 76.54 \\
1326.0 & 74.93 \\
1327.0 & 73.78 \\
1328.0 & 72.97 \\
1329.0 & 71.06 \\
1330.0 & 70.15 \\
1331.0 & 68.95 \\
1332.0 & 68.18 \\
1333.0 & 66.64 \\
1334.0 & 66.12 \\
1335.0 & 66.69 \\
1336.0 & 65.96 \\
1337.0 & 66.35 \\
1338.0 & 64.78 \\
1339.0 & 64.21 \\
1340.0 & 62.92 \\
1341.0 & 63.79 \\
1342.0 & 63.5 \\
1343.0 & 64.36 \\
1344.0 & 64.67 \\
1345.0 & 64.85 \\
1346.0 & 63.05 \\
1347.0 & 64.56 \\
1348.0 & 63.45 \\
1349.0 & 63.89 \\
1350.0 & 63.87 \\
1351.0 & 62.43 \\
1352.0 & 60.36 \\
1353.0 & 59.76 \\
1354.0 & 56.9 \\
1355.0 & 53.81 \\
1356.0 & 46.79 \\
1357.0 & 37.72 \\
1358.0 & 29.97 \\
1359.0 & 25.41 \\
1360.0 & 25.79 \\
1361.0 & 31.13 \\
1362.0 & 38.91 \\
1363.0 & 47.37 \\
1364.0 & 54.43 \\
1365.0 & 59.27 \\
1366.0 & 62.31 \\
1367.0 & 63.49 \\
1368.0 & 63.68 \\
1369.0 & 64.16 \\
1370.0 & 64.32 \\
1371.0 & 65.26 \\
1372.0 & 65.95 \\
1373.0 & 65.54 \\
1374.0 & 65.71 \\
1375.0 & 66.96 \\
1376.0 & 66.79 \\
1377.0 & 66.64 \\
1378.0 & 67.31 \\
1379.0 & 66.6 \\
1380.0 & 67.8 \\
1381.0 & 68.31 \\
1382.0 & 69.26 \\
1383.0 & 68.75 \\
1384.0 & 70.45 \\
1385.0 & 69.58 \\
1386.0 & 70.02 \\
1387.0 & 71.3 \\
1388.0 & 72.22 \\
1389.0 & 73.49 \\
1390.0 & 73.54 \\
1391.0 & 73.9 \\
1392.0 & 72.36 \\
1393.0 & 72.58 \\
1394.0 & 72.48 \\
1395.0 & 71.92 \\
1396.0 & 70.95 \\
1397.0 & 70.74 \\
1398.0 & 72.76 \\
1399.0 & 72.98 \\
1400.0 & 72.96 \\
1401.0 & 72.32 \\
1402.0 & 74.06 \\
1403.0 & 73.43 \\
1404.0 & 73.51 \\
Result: 1359.0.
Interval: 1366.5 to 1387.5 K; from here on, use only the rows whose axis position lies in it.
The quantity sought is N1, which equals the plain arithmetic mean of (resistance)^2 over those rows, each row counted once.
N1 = 4500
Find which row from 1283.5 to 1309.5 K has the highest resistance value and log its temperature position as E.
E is 1309.0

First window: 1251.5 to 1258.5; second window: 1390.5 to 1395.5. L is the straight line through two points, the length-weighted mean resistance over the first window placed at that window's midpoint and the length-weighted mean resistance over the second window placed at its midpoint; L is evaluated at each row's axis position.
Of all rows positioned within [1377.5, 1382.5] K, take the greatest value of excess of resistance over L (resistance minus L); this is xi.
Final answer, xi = -2.6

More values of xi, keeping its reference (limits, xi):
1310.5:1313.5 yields 6.2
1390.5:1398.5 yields 1.4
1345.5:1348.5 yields -4.7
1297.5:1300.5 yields -4.7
